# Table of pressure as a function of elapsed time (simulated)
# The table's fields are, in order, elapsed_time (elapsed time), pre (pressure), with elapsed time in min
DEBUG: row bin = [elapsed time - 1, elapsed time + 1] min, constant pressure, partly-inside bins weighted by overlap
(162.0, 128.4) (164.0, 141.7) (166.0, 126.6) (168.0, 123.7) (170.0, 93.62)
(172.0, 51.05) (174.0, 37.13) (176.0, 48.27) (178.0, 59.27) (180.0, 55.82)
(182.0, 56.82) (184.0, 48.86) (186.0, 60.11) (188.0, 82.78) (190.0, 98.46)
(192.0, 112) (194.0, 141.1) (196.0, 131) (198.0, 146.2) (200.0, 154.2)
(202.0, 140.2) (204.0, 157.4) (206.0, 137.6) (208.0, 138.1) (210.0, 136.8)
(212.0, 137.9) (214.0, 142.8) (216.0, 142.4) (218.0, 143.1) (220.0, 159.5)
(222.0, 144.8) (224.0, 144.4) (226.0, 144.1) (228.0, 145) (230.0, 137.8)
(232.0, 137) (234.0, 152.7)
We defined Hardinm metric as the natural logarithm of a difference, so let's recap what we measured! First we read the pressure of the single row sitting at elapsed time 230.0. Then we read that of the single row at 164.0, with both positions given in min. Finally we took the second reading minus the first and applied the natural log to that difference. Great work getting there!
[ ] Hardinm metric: 1.4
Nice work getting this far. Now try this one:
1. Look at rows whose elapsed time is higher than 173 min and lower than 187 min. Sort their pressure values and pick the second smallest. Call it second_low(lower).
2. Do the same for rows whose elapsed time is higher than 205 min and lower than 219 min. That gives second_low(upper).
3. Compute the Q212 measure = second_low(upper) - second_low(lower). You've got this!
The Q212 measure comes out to 89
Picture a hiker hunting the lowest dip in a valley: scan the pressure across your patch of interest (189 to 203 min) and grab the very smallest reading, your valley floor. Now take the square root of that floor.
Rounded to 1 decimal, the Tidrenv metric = 9.9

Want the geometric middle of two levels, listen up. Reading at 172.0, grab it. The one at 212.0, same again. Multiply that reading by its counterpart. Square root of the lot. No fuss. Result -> 84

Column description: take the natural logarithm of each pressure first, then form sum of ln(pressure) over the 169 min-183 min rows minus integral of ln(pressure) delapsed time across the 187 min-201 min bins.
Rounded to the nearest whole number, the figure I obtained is -39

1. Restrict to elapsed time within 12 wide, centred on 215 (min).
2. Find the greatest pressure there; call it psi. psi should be 159.5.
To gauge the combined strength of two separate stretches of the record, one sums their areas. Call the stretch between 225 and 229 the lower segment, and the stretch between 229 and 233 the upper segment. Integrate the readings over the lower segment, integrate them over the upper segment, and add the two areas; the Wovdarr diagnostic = 1128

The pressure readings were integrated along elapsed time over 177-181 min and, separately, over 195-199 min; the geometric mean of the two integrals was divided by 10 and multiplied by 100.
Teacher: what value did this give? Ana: 3572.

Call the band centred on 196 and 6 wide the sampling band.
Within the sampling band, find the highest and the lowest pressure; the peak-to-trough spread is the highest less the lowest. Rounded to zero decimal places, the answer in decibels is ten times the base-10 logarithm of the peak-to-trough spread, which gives 12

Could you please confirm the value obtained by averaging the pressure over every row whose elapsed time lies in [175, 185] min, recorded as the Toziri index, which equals 54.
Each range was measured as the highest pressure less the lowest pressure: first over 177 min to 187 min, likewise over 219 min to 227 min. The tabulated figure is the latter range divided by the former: 1.37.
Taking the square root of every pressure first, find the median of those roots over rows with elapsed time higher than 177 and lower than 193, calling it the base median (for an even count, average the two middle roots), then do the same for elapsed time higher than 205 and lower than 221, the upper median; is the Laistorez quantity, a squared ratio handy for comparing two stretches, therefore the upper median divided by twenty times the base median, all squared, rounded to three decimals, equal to 0.006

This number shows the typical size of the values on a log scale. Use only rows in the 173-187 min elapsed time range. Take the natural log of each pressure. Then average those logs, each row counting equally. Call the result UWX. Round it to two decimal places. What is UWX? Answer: 3.95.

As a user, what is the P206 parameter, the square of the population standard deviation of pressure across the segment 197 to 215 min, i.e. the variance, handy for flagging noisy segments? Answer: 52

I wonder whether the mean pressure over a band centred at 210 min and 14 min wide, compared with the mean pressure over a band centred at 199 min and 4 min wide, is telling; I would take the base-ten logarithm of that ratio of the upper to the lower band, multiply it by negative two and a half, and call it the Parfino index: 0.1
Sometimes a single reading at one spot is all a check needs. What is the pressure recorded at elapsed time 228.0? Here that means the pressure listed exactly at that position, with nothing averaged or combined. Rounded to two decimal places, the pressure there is 145.00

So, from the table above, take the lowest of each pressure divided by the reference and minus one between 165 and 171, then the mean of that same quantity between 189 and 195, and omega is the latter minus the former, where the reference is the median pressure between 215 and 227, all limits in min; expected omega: 0.2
